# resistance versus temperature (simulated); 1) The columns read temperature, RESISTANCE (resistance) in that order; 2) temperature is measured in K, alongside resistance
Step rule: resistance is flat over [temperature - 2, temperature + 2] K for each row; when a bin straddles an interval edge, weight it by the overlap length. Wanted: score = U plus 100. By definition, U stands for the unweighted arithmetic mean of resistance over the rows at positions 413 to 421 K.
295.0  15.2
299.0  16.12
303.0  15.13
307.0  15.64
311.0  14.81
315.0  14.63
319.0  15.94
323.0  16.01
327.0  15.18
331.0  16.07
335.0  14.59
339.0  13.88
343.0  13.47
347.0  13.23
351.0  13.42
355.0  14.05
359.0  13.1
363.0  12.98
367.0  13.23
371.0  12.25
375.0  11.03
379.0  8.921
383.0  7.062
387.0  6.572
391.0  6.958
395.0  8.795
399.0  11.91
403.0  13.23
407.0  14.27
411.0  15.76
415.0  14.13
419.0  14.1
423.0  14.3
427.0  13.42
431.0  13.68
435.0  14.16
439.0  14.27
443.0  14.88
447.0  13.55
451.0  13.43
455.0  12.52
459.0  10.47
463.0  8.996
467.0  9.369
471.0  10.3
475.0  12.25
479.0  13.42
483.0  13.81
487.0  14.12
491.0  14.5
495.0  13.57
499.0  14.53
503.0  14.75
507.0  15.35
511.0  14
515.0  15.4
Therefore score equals 114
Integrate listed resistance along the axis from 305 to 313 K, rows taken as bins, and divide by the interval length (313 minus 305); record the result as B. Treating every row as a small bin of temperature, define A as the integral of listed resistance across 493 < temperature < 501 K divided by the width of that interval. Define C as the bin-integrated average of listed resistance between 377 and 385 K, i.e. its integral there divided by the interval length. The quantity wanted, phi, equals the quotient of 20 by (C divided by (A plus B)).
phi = 73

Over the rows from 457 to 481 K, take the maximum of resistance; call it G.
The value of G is 13.42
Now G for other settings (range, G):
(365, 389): 13.23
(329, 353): 16.07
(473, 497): 14.5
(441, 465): 14.88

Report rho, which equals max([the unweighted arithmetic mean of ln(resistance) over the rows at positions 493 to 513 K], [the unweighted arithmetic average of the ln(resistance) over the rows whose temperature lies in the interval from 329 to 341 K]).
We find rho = 2.70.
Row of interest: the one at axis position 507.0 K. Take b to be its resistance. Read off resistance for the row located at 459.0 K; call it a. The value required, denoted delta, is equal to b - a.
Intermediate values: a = 10.47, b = 15.35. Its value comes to 4.9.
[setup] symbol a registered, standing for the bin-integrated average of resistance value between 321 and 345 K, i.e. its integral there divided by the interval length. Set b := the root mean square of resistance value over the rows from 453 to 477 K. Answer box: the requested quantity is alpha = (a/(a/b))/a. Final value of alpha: 0.7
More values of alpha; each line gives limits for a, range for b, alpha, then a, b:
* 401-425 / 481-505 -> 1.0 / 14.3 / 14.2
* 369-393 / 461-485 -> 1.3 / 8.8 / 11.5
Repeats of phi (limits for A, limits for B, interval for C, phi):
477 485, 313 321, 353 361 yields 43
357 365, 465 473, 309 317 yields 31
